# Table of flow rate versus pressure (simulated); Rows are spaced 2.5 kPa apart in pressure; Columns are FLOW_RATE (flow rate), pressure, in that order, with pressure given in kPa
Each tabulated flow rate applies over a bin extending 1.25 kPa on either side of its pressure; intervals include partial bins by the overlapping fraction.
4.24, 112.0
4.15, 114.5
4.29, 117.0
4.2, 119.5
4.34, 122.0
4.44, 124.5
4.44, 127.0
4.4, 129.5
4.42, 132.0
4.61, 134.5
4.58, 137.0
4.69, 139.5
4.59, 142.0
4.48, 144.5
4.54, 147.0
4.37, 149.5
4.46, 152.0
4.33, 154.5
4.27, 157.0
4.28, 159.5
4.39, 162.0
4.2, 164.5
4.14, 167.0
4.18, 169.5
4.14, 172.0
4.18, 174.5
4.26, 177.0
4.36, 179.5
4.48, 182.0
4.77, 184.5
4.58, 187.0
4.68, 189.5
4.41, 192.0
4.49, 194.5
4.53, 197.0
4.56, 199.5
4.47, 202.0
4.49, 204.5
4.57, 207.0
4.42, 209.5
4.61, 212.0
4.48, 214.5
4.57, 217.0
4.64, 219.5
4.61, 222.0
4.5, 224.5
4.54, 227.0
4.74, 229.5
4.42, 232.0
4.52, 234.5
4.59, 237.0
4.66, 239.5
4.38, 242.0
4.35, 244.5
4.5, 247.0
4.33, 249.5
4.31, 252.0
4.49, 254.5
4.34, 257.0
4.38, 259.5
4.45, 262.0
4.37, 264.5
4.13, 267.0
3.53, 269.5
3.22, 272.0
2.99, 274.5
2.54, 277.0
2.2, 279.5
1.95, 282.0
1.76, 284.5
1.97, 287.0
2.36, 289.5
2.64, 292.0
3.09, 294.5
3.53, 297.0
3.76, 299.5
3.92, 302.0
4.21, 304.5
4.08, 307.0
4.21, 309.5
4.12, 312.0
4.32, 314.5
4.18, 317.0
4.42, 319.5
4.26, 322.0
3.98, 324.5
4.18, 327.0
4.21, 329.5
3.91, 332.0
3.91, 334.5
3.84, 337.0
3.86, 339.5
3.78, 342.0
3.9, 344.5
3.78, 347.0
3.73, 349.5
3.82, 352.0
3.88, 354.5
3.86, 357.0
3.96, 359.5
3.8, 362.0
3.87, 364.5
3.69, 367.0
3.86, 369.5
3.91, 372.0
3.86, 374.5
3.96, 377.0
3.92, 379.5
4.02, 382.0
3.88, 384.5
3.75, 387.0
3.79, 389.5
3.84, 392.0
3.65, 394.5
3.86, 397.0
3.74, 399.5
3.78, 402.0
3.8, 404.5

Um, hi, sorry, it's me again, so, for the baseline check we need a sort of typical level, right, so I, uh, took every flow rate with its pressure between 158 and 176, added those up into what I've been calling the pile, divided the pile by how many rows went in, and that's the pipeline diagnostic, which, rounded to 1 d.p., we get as 4.2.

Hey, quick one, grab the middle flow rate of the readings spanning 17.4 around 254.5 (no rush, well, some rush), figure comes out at 4.38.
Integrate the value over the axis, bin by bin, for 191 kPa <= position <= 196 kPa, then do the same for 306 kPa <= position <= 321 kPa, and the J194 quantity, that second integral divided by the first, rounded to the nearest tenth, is 2.8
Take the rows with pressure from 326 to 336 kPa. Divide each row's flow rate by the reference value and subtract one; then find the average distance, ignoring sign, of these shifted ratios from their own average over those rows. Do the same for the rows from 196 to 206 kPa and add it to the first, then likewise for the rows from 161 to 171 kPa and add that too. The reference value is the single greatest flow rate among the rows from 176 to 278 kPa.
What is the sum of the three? 0.054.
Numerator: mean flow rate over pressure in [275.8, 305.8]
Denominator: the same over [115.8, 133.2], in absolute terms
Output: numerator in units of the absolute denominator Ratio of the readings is 0.65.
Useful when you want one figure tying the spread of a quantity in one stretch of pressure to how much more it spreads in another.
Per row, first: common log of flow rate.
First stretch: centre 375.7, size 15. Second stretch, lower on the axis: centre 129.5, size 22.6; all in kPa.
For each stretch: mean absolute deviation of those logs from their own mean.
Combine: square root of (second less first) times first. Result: 0.0054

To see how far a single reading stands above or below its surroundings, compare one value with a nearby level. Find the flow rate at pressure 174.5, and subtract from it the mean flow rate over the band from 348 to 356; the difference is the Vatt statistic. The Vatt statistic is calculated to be 0.37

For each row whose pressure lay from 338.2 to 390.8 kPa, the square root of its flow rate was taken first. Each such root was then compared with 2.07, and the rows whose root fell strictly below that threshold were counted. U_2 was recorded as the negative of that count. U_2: -21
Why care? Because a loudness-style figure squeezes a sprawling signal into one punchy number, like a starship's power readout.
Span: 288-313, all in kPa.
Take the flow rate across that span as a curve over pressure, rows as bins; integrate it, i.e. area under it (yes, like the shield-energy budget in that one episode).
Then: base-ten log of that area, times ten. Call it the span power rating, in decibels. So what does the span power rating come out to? 19.5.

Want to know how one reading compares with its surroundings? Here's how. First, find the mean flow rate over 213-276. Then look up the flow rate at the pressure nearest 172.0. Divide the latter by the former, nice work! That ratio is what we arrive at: 0.96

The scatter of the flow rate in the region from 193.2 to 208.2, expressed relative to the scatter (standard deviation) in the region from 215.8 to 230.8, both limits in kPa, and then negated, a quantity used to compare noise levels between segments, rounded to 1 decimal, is -0.5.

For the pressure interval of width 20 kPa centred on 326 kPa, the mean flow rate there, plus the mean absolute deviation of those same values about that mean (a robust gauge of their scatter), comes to 4.28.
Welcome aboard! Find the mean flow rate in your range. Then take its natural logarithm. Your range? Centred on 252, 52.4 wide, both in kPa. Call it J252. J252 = 1.43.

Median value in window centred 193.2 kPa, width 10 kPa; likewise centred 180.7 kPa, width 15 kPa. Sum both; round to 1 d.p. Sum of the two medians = 8.9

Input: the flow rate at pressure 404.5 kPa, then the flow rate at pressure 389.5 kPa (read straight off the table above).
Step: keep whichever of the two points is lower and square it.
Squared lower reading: 14.4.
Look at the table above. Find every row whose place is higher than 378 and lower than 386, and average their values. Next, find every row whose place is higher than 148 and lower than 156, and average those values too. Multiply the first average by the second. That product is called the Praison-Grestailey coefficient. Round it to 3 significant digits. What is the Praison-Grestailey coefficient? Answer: 17.3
